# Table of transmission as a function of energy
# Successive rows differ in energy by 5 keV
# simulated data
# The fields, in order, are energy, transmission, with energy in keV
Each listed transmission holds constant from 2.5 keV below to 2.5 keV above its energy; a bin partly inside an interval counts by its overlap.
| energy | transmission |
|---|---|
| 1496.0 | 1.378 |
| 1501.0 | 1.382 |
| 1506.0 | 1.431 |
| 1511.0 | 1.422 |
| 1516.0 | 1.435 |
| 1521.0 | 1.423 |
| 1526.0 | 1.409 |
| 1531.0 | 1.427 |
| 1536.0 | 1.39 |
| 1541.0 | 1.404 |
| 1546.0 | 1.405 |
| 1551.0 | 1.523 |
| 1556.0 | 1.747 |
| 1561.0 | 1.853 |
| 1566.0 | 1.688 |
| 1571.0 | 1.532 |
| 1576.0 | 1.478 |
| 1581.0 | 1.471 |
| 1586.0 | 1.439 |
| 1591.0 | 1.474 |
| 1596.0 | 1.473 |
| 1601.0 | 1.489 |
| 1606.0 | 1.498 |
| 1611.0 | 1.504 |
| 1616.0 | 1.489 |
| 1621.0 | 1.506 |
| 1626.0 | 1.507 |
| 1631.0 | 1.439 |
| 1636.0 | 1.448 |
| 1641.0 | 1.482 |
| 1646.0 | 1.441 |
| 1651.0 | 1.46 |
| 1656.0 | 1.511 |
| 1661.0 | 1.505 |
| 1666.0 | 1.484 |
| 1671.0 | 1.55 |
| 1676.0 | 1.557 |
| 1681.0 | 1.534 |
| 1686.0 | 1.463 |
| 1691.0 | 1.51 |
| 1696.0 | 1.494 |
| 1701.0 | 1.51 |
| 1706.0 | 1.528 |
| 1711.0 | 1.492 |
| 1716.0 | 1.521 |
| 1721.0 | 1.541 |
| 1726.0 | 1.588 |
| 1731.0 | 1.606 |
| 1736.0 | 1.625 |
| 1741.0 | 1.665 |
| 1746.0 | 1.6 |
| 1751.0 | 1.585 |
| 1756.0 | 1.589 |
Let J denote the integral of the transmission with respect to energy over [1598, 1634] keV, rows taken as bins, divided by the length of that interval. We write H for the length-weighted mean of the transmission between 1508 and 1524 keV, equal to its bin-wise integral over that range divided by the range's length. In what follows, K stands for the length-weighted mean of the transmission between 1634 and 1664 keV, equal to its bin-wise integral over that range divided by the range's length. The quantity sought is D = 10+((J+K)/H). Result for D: 12.1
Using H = 1.43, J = 1.49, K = 1.475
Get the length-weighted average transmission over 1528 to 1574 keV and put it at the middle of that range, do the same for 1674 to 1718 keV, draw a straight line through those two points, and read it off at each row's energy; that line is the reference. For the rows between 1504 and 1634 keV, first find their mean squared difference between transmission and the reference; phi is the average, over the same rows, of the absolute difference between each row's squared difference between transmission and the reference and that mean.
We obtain 0.012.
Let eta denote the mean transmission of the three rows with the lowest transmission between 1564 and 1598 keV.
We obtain 1.46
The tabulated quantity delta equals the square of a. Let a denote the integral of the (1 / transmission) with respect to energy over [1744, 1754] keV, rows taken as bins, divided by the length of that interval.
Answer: 0.395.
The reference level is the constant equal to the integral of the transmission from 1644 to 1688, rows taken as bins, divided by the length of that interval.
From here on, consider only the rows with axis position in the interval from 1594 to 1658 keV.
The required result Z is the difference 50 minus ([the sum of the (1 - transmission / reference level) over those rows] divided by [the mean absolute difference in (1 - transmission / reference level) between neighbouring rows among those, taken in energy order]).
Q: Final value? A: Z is 38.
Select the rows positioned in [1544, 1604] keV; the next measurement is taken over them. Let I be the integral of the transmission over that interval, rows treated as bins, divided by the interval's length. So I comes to 1.55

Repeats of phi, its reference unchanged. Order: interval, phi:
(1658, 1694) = 0.001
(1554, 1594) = 0.022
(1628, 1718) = 0.002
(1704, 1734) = 0.004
